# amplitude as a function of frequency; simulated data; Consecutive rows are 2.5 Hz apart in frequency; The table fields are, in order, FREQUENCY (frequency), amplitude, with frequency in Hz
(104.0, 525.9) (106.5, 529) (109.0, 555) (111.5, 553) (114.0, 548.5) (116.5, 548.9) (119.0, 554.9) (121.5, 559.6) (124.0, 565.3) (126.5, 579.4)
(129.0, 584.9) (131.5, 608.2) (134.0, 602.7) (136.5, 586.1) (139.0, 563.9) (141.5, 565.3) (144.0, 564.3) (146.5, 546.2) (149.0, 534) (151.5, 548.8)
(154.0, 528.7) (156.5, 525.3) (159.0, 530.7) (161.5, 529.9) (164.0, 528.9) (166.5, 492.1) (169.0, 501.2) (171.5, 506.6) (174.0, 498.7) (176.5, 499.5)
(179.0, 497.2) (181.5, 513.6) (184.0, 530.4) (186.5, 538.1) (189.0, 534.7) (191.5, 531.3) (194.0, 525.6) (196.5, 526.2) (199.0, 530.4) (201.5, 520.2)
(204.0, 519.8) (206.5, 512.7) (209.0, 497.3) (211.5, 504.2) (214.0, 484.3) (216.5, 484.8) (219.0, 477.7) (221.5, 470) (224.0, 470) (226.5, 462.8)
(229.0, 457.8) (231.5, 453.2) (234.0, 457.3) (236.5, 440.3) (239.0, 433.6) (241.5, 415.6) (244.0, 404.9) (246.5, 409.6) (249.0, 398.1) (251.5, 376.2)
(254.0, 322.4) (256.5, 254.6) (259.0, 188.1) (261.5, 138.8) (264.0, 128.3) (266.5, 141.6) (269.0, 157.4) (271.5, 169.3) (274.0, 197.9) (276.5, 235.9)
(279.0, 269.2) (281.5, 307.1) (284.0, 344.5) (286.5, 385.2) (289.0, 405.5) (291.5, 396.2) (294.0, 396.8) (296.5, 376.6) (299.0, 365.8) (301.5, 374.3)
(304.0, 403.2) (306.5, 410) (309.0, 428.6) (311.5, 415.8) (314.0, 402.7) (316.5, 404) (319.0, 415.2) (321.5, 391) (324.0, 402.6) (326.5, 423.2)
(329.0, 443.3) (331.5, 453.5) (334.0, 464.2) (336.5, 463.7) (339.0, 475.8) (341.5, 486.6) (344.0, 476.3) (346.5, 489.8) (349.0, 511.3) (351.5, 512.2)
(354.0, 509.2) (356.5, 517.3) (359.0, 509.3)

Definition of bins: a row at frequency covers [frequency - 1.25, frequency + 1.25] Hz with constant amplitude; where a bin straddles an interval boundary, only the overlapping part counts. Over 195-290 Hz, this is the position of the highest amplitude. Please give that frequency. 199.0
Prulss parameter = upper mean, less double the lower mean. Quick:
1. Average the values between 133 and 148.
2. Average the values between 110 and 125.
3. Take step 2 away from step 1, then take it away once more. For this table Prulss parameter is -539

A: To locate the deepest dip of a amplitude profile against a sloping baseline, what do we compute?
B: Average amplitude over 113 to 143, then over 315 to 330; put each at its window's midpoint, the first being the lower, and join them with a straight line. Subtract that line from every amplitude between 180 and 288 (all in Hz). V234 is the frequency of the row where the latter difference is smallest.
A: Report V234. 264.0 Hz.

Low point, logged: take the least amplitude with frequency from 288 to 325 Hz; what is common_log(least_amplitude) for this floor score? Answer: 2.56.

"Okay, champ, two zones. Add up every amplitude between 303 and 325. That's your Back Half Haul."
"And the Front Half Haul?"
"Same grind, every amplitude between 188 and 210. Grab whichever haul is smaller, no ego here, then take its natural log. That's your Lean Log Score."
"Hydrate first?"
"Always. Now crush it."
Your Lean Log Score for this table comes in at 8.21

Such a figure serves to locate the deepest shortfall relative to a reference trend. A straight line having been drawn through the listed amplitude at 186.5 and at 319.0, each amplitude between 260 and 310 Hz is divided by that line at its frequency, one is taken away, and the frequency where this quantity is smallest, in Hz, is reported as 264.0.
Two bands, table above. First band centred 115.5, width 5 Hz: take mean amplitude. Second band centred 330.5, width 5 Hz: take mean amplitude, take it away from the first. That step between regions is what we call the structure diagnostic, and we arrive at 100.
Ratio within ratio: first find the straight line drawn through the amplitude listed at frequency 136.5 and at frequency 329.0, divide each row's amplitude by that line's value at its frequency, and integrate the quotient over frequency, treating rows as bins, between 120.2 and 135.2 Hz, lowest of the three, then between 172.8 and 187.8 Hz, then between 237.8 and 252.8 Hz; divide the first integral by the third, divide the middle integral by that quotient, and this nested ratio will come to 11.3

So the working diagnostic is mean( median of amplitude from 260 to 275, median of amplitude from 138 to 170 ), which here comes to 340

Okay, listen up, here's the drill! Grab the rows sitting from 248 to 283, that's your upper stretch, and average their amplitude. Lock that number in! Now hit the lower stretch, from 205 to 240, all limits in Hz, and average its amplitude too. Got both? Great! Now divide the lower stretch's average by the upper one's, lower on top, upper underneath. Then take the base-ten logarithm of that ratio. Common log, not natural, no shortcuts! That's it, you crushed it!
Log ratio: 0.30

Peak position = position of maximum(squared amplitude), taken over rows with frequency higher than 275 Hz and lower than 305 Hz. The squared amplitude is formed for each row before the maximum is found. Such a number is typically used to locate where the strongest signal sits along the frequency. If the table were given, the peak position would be 289.0 Hz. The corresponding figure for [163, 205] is 186.5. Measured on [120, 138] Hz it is 131.5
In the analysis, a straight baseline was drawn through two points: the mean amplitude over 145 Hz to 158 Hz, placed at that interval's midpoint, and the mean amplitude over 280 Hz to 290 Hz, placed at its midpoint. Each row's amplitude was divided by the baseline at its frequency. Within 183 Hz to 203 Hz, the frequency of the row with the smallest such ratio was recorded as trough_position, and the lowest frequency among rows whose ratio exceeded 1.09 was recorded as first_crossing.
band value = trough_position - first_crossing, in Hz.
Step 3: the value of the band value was -2.5 Hz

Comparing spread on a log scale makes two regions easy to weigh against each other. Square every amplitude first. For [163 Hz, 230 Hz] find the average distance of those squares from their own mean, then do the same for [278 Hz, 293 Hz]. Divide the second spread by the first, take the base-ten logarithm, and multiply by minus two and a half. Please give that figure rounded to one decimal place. -0.5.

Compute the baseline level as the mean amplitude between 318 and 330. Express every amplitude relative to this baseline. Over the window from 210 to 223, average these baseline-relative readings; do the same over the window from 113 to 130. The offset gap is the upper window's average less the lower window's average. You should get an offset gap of -79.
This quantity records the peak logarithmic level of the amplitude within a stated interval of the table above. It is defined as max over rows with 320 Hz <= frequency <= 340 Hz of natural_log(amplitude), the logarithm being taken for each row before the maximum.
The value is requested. 6.16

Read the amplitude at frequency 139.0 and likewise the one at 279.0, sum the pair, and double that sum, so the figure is 1666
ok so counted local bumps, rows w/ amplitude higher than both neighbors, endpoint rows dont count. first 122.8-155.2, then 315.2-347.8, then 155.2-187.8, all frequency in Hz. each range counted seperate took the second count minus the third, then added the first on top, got 3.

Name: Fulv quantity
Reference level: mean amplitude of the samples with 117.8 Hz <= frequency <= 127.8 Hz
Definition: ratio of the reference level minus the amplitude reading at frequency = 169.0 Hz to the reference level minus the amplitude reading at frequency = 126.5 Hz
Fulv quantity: -4.4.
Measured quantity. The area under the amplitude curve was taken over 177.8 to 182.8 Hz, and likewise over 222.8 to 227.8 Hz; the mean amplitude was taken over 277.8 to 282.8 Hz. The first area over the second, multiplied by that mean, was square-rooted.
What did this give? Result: 17.7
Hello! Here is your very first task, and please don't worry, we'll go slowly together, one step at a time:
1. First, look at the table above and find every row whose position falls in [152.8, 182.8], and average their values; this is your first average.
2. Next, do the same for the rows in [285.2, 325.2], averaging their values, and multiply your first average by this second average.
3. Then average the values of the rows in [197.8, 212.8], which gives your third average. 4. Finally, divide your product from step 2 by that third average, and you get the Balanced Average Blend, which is 397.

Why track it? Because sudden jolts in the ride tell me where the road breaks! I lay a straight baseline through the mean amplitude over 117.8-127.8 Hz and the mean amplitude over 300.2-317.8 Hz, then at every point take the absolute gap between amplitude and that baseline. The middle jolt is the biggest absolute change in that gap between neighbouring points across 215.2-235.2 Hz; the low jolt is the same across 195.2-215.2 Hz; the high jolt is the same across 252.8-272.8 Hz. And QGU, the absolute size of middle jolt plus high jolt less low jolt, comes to 59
